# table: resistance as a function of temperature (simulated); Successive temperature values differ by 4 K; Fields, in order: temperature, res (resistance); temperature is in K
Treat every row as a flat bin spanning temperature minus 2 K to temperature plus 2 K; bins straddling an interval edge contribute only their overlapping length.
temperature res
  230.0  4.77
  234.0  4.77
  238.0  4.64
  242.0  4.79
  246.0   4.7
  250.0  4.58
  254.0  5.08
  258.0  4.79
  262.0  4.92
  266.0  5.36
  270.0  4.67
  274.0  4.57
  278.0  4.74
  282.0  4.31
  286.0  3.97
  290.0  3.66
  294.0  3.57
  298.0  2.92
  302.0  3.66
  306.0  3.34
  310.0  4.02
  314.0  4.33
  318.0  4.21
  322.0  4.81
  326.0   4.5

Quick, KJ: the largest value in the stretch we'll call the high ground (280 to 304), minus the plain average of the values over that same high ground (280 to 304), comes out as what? 0.6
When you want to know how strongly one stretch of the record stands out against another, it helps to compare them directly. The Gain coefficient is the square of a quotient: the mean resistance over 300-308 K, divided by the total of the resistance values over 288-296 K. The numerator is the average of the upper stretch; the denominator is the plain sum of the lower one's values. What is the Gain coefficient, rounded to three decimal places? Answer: 0.234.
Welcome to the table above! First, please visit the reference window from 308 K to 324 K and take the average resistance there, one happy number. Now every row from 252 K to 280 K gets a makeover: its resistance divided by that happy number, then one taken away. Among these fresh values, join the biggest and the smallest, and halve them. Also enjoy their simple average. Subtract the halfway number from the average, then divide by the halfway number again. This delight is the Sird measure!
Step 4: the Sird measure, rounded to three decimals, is -0.143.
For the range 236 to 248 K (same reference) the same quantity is -0.013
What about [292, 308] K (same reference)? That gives -0.078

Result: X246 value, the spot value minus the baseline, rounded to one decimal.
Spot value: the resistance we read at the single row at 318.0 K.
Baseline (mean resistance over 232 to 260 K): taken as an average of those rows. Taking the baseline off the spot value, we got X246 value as -0.6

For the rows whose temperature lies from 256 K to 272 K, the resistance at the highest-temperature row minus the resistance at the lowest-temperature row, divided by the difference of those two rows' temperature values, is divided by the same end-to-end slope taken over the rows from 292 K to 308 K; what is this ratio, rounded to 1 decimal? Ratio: 0.5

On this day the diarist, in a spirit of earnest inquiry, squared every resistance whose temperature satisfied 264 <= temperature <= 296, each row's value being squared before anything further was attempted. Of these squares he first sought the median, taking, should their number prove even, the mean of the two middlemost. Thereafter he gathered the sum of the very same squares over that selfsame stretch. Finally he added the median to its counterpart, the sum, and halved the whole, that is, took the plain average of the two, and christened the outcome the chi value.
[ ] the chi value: 87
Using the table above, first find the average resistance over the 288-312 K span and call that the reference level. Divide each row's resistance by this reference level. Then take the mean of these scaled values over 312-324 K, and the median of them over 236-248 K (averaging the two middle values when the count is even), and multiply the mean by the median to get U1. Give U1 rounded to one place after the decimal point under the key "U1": 1.7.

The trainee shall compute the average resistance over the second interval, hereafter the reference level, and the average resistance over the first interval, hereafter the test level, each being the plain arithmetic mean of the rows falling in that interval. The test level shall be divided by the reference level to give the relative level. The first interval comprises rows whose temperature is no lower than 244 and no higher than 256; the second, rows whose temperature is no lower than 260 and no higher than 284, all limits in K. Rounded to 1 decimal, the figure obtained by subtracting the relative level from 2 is 1.0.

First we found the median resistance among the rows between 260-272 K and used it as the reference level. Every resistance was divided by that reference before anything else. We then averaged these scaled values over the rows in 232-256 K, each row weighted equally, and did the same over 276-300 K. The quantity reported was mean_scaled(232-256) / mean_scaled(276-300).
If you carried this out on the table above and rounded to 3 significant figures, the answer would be 1.23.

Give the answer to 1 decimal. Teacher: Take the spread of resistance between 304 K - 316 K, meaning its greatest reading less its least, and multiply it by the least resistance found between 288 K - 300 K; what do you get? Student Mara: 2.9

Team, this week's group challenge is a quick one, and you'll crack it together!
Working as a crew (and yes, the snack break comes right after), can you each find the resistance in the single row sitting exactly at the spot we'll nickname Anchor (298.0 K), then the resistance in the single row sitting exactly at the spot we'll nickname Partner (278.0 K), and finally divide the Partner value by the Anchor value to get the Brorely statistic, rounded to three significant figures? 1.62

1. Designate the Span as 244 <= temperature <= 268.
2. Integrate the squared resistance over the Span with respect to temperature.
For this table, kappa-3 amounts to 579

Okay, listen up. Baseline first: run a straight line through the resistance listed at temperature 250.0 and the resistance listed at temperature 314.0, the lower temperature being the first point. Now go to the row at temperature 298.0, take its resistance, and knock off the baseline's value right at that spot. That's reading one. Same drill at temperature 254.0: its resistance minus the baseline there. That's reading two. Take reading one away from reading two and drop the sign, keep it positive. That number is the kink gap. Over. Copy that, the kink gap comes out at 1.988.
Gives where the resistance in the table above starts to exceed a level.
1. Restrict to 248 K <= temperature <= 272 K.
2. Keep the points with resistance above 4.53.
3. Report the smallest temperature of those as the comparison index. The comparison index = 250.0 K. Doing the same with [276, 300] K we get 278.0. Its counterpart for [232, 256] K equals 234.0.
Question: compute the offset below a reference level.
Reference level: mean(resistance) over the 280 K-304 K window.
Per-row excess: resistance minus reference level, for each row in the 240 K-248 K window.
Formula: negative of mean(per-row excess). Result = -1.1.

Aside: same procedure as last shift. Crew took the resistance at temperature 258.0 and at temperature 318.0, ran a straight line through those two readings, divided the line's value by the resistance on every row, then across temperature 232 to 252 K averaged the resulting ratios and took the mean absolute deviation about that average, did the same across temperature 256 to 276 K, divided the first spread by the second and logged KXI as 0.31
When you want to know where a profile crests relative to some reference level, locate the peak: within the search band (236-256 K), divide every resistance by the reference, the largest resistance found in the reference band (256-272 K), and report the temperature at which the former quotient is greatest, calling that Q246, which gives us 254.0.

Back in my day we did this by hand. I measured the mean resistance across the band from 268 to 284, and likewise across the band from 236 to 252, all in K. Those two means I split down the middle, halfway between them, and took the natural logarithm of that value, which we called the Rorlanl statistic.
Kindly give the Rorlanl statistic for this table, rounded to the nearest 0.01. 1.53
